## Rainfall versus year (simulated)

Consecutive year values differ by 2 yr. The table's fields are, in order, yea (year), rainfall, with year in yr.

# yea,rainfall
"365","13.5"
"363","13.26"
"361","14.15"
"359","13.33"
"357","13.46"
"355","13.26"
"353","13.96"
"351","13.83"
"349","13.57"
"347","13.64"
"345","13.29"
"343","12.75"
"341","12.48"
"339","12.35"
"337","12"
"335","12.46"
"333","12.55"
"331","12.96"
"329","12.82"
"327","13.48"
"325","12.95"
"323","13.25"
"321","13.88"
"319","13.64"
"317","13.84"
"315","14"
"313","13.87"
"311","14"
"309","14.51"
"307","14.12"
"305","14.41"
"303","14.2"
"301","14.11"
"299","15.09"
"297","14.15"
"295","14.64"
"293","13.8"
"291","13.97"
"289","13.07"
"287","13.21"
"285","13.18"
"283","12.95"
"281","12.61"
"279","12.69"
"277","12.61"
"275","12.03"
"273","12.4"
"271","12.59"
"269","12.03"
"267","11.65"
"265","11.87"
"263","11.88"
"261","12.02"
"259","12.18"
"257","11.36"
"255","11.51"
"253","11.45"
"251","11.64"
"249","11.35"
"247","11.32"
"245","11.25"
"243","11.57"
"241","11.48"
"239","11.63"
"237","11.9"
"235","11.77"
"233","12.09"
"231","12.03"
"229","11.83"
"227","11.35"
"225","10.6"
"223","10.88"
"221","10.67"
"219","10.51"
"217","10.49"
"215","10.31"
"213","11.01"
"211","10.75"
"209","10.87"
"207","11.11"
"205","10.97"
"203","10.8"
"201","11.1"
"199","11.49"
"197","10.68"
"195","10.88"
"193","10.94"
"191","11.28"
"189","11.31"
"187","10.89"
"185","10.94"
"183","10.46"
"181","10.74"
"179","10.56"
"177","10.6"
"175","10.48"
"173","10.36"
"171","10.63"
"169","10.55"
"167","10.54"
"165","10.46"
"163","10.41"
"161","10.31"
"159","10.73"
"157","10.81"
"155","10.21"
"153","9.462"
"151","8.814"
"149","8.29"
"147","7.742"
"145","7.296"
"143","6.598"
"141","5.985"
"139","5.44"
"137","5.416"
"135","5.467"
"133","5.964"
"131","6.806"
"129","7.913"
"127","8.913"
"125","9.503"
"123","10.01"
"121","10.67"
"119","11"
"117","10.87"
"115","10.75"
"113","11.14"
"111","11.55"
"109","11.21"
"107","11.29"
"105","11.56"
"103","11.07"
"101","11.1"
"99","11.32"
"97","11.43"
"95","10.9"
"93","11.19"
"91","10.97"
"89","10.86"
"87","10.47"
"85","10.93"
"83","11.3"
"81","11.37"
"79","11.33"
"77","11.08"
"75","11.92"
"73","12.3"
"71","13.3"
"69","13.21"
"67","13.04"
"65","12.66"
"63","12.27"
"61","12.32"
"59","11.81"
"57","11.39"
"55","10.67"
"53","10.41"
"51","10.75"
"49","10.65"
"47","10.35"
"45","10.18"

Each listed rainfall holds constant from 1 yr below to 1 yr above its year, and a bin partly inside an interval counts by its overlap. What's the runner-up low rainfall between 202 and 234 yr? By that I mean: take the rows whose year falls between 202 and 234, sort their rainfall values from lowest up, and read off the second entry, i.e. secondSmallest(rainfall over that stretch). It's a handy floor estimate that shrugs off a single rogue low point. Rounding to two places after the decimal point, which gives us 10.49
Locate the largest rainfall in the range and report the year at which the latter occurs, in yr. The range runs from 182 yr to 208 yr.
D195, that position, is 199 yr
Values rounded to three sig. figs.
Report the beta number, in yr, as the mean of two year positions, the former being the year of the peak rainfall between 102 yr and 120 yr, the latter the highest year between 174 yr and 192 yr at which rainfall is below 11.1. 146 yr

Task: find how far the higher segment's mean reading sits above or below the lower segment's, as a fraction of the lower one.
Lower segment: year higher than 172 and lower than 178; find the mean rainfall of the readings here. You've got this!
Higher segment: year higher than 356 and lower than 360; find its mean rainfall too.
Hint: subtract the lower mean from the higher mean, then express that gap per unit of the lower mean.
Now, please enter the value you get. 0.28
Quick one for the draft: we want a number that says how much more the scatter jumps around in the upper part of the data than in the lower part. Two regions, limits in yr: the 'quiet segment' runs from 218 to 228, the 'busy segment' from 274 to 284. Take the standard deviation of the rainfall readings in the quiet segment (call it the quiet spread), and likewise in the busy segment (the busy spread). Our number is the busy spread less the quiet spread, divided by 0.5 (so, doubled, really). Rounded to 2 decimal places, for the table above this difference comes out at 0.00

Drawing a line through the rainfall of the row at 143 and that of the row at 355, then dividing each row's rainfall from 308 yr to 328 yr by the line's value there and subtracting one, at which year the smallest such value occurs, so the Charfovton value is 325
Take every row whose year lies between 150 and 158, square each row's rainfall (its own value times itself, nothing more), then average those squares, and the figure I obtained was 97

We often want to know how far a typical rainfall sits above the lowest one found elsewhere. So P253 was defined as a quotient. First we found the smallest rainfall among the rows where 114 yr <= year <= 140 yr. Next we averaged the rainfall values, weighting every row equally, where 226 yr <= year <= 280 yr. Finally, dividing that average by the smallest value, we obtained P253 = 2.18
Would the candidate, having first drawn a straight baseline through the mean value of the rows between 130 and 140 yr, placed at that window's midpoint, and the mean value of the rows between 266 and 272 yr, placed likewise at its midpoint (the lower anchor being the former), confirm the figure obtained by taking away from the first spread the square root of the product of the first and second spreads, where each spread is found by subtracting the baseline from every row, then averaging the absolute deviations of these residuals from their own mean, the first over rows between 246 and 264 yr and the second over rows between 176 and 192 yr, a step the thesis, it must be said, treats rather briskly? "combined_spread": 0.019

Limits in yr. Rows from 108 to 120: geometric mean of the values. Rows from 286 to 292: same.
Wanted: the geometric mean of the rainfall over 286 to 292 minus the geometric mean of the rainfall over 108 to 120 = 2.3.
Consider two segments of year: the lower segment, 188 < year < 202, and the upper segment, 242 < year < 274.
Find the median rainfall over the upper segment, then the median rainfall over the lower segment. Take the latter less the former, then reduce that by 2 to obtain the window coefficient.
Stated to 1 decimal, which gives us -2.5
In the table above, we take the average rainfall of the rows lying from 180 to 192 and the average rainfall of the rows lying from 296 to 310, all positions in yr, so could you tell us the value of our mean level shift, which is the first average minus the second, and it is -3.4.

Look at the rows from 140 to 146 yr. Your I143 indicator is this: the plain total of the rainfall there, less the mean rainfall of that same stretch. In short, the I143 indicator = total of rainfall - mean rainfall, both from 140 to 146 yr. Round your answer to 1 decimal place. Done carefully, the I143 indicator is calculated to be 13.3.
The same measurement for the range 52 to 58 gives 21.6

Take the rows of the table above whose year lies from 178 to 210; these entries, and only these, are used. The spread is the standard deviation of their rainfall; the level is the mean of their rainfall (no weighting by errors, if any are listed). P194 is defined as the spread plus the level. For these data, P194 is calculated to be 11.2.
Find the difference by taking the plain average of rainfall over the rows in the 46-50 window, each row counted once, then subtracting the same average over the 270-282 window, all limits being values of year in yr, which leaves -2.0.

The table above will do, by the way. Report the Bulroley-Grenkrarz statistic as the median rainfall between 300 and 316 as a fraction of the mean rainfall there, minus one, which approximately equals -0.0026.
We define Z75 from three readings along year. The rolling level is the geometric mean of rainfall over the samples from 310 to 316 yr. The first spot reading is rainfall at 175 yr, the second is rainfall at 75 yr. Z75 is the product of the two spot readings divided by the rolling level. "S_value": 9.0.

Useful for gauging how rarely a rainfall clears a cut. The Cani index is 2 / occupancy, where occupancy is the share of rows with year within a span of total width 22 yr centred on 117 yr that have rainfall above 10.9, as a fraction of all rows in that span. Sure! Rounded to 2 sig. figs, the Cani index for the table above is 4.4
